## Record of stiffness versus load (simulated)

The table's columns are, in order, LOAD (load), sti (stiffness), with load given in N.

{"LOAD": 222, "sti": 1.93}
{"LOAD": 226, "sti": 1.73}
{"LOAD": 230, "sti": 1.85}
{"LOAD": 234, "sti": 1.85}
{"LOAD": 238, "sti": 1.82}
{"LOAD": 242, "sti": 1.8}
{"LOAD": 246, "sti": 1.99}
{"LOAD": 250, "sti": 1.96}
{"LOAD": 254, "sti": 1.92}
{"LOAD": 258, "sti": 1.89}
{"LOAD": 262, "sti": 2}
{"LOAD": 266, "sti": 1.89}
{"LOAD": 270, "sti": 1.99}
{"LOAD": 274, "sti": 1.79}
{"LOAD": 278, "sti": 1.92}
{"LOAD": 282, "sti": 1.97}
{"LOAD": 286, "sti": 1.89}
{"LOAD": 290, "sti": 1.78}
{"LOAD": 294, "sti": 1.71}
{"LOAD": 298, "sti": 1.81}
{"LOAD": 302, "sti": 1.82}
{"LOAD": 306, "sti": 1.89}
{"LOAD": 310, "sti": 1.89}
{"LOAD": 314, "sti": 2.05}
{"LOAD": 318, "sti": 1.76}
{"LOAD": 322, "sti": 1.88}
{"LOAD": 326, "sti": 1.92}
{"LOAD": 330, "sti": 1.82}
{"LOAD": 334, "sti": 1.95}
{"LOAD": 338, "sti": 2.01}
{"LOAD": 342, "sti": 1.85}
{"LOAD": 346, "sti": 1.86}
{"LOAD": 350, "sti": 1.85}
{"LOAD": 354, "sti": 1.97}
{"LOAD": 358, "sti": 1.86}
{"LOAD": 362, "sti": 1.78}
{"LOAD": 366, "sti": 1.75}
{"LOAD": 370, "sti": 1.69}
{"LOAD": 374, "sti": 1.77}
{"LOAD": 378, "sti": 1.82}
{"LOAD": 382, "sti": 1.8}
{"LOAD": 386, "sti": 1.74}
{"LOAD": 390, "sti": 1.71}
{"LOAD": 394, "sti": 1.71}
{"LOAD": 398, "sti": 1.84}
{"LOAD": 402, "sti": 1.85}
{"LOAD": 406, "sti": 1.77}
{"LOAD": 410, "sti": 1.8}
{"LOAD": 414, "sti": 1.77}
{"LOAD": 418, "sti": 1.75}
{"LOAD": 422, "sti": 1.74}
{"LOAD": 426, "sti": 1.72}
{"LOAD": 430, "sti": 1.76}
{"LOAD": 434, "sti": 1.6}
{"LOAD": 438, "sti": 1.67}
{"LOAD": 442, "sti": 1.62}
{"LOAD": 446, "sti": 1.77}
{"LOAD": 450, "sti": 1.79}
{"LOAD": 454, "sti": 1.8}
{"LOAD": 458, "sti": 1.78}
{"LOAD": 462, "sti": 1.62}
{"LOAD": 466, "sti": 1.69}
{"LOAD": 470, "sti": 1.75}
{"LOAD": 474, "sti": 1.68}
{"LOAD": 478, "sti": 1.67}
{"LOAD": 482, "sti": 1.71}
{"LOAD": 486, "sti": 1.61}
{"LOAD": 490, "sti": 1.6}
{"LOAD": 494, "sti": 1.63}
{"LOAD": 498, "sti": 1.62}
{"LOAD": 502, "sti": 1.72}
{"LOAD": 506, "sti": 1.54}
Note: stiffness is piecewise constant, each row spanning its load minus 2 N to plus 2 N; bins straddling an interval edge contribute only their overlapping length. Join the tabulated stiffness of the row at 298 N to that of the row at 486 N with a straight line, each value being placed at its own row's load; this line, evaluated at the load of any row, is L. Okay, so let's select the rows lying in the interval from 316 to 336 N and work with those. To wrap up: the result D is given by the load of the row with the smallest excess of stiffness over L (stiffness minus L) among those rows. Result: 318 N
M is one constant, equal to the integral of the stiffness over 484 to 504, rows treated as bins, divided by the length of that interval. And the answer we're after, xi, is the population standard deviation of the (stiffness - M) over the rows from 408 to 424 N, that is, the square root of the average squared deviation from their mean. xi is 0.023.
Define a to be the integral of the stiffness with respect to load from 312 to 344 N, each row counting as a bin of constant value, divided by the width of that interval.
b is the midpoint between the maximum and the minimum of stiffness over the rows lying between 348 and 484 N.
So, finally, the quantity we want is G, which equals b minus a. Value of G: -0.12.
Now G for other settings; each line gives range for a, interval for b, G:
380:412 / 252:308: 0.08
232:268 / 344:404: -0.07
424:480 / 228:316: 0.17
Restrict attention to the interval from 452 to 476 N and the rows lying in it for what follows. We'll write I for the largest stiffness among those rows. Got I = 1.8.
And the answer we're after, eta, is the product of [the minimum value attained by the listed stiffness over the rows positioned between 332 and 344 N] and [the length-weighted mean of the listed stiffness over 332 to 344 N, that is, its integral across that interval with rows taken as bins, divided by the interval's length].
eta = 3.58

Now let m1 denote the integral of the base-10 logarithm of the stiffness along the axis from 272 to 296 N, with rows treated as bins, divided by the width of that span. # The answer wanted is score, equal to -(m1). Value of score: -0.27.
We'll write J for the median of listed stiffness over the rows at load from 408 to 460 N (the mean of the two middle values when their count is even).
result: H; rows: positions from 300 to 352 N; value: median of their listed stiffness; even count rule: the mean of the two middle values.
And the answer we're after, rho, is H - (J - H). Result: 2.0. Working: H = 1.88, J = 1.76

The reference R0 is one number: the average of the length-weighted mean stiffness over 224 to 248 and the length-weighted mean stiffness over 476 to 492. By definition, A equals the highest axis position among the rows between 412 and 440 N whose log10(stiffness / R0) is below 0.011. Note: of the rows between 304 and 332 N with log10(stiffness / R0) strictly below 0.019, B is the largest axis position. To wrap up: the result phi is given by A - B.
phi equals 108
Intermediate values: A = 438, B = 330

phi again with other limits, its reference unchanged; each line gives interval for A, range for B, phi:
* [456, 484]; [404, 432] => 52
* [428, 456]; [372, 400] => 52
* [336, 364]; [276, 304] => 60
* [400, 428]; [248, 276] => 152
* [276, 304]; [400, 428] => -132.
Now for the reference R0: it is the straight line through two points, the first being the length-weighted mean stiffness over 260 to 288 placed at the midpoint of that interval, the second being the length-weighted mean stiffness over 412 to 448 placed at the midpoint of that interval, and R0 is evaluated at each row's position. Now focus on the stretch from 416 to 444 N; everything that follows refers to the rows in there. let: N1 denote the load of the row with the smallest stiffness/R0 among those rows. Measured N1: 434 N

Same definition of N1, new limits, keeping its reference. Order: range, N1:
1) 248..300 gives 294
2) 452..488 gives 462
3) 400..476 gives 434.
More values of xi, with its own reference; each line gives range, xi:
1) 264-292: 0.075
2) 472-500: 0.038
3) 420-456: 0.069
